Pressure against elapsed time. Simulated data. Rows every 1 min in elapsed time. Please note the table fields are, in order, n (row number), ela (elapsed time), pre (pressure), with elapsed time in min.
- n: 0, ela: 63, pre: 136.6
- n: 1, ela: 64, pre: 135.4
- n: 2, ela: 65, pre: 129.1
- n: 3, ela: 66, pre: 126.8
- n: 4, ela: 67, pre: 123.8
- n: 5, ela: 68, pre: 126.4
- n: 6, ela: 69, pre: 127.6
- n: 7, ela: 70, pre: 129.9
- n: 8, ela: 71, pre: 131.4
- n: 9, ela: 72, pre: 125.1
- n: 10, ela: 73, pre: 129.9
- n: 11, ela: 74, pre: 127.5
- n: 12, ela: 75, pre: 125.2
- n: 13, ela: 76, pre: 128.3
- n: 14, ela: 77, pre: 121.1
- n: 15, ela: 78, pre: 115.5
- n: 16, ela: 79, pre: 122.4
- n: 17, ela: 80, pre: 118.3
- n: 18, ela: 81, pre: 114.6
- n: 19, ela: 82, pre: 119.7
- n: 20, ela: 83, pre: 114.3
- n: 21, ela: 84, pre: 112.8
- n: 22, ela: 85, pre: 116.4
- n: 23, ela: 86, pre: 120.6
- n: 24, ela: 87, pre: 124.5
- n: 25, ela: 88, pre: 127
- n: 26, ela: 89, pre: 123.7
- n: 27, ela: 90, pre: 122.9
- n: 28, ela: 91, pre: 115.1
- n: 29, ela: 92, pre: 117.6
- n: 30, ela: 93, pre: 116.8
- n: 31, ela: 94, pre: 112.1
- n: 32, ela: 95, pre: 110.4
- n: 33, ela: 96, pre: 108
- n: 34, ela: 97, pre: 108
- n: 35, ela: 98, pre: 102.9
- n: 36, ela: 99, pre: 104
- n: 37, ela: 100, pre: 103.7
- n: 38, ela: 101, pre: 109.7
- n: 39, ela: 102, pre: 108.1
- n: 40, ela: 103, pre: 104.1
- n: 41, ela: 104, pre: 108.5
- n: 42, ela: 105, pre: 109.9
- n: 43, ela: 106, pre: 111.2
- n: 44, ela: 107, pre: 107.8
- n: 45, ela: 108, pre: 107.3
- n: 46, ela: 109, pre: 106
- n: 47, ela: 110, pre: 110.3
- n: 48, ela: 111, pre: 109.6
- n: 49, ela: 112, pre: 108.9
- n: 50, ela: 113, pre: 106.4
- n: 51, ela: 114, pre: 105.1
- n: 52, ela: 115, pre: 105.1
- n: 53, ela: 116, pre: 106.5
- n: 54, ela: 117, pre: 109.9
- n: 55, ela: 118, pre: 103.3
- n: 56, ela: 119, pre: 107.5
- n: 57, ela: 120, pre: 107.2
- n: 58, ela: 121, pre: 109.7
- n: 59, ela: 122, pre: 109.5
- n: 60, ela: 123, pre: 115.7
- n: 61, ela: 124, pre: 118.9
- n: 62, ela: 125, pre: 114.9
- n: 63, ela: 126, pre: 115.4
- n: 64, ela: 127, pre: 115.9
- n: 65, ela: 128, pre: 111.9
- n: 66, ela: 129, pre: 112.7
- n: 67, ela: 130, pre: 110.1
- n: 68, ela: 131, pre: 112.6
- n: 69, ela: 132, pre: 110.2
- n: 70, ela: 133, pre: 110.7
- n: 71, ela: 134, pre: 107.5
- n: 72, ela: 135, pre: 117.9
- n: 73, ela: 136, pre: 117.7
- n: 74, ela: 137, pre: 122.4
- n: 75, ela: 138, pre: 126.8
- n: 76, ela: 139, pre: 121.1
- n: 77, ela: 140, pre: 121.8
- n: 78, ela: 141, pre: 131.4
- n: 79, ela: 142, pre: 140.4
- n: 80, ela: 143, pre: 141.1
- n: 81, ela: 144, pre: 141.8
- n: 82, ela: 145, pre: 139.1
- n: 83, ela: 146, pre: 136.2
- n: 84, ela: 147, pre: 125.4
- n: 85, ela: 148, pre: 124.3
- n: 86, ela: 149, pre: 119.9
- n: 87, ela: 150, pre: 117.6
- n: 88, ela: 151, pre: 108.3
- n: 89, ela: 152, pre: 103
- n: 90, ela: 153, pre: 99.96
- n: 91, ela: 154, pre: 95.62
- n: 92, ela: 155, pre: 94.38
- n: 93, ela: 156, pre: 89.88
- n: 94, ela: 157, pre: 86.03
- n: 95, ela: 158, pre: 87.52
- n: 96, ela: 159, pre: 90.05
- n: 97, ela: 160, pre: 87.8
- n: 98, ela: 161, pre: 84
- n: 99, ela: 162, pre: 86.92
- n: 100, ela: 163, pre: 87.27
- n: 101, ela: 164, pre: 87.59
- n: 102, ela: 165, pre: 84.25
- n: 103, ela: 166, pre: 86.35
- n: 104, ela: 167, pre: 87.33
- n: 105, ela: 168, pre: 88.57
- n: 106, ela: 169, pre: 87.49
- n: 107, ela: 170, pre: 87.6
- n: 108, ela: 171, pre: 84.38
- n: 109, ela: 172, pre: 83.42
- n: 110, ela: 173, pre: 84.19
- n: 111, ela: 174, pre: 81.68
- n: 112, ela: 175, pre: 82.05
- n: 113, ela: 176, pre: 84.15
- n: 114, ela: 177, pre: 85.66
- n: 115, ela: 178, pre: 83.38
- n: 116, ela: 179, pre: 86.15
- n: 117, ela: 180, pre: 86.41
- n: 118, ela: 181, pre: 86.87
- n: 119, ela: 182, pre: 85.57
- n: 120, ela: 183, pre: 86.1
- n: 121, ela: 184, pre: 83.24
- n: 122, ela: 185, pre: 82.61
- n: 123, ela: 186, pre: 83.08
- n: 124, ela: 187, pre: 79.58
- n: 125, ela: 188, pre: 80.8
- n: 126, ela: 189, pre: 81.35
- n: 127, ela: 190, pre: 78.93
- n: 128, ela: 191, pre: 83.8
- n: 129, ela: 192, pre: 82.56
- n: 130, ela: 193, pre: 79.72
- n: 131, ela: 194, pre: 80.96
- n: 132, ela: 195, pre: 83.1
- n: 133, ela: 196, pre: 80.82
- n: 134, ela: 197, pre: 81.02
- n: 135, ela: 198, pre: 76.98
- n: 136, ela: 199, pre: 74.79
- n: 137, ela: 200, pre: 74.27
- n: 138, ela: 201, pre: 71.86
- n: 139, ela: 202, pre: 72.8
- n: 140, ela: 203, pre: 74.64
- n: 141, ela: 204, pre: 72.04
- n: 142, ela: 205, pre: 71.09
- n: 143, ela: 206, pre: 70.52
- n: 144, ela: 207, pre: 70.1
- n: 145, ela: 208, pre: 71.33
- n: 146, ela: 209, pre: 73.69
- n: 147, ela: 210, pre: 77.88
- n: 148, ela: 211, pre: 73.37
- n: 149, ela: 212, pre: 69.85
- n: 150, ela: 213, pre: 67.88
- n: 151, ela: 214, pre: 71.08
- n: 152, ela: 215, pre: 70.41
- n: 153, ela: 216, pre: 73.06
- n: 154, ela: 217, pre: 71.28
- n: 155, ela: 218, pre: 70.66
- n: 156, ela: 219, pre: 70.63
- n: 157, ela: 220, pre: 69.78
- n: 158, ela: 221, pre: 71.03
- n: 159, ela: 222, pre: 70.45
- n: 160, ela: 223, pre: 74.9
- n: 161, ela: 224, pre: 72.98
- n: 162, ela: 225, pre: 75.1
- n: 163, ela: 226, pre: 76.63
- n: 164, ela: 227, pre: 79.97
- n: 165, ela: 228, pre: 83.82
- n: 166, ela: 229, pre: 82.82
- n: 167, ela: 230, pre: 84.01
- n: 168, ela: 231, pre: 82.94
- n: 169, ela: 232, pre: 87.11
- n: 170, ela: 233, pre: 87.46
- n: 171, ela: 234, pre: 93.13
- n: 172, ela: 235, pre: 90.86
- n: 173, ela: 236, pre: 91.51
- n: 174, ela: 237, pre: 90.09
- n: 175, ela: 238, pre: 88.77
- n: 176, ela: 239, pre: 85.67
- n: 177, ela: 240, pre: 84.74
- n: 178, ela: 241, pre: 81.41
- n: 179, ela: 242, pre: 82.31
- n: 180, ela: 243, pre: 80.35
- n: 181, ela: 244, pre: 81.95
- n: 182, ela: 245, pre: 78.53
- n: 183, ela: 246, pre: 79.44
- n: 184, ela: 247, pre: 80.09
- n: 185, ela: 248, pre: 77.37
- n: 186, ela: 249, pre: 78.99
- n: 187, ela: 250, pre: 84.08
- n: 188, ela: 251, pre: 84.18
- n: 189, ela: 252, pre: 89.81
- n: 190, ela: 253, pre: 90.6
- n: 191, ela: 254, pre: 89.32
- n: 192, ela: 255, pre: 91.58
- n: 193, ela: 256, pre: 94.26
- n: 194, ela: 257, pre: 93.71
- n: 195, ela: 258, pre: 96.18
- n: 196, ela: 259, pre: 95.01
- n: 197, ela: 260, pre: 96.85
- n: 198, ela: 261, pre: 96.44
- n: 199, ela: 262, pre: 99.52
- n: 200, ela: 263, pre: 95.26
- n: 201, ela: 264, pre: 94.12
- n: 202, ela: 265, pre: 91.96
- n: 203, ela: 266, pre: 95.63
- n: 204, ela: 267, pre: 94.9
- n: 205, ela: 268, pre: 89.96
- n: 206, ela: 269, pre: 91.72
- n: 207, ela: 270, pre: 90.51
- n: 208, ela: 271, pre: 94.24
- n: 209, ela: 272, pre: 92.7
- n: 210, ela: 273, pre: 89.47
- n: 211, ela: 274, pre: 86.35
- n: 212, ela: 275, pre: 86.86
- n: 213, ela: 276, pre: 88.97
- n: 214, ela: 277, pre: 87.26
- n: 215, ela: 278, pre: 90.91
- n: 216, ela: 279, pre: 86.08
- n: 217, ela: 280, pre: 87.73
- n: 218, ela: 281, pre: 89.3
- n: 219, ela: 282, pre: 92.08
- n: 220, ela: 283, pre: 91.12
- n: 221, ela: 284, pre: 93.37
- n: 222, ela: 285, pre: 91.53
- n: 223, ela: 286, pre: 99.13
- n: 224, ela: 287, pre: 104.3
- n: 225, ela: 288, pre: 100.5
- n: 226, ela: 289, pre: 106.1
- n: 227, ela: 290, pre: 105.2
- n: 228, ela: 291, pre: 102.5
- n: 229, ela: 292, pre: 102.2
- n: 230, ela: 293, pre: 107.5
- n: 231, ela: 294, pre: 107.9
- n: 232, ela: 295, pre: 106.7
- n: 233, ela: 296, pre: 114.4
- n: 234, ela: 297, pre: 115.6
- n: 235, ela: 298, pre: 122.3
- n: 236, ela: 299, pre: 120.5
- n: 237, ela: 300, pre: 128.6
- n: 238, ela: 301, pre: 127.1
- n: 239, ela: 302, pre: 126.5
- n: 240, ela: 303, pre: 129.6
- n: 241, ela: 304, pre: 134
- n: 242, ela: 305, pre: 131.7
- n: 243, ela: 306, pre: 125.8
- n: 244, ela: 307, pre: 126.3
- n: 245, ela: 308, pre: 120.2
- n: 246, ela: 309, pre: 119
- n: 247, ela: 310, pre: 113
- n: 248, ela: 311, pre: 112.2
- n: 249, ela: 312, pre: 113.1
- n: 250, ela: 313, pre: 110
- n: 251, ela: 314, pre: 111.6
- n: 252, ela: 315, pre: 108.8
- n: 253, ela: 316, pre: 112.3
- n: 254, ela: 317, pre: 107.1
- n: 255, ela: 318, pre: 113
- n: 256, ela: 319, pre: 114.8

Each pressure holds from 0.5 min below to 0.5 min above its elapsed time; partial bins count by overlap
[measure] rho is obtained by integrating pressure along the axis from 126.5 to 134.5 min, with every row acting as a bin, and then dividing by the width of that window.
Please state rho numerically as 111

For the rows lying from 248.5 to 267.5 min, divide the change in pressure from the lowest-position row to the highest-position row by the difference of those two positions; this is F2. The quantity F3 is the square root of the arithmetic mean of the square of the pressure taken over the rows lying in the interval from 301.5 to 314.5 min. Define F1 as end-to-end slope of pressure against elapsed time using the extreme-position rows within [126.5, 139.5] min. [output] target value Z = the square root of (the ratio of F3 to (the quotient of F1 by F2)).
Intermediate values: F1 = 0.4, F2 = 0.88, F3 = 121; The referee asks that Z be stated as 16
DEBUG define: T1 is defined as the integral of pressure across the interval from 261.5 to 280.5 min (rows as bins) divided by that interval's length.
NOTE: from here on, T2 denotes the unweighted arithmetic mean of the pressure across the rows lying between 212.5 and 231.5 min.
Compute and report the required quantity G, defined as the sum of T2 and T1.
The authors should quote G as 166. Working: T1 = 91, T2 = 75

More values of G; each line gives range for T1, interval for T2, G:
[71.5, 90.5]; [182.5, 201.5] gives 202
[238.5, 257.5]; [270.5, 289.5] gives 177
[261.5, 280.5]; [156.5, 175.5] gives 177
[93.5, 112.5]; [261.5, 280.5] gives 199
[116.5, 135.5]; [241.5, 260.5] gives 198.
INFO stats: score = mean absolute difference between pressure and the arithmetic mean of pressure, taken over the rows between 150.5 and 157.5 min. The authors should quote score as 6.0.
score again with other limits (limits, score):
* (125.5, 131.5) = 1.7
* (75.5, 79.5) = 3.5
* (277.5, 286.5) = 2.5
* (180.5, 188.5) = 2.0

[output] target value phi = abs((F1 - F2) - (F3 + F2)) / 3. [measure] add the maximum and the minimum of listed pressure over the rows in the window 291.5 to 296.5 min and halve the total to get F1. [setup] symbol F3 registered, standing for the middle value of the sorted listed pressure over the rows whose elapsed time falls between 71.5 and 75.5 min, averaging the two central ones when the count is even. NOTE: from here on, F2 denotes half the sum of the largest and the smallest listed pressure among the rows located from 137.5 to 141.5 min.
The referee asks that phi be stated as 90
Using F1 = 108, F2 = 126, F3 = 126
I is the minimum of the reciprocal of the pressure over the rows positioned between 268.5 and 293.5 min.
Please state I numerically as 0.0093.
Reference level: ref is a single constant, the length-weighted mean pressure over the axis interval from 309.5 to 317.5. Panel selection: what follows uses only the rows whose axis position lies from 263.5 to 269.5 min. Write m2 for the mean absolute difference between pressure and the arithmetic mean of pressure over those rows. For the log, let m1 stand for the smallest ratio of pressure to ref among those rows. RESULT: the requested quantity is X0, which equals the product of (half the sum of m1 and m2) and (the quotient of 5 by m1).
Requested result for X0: 8.2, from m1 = 0.81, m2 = 1.8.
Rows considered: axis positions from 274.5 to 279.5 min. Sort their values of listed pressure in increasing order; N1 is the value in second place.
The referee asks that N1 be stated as 86.86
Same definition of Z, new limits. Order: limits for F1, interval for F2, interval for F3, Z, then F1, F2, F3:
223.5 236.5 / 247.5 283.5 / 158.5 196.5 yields 5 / 1.5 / 0.39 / 84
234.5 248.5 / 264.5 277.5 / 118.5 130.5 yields 7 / -1.0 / -0.39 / 113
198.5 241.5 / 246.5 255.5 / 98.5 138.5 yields 32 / 0.2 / 1.44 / 111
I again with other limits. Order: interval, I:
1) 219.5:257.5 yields 0.0106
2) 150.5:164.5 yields 0.0092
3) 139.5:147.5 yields 0.0071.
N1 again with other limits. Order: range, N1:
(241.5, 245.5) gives 80.35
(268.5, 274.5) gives 89.47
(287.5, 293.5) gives 102.2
